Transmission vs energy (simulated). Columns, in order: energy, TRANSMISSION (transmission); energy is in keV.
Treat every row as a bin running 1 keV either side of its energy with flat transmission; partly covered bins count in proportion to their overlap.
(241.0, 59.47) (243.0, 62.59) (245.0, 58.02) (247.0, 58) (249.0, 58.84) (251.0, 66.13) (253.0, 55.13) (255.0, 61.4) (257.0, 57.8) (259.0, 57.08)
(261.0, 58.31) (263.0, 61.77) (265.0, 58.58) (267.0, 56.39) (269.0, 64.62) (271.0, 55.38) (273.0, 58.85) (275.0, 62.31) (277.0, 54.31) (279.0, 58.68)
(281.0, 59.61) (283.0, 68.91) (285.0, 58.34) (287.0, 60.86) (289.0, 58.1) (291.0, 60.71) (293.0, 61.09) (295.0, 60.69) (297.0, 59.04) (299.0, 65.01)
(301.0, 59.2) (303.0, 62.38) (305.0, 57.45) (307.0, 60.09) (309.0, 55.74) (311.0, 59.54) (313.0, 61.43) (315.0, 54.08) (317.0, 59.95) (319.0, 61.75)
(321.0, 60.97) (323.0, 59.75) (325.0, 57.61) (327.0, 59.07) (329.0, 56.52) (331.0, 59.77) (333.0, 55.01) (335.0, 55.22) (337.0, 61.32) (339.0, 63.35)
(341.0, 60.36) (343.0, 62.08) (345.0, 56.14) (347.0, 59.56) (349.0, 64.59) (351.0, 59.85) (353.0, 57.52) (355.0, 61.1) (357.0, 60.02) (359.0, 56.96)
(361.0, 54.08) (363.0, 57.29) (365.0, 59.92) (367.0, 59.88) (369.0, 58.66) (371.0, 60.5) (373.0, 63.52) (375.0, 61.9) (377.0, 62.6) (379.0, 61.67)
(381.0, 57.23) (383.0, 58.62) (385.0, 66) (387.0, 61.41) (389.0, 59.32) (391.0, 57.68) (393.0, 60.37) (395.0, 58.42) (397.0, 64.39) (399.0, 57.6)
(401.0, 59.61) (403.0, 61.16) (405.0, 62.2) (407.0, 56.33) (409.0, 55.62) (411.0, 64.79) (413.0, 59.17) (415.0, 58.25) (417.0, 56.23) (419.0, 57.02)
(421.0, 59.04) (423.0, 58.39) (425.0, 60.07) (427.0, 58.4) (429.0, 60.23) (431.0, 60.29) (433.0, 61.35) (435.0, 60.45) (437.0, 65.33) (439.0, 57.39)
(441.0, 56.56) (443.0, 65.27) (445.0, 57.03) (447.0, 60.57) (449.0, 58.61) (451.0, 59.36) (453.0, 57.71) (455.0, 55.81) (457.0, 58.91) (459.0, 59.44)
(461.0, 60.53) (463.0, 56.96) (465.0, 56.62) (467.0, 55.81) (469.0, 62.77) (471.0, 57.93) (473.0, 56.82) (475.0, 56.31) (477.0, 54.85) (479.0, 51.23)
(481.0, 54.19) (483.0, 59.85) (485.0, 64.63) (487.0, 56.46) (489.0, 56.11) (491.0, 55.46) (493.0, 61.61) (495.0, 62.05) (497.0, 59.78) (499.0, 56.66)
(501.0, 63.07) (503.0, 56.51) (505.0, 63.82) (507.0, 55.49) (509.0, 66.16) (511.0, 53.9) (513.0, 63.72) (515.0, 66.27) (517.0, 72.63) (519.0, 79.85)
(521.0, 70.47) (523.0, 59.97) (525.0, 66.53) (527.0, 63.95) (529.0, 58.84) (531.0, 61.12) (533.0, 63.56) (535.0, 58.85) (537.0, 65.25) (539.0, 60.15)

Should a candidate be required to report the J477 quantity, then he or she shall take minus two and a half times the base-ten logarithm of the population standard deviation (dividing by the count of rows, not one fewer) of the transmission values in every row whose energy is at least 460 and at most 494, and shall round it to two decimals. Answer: -1.28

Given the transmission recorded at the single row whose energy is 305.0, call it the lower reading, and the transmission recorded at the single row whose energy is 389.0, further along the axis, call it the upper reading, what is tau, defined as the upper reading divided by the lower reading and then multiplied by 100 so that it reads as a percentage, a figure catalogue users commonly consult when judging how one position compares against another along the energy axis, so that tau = 103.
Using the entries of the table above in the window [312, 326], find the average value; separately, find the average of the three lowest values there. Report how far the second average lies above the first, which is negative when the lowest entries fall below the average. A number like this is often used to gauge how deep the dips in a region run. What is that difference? -2.2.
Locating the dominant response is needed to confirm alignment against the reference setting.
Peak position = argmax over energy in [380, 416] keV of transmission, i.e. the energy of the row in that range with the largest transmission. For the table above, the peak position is 385.0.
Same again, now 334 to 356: 349.0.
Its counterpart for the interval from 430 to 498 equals 437.0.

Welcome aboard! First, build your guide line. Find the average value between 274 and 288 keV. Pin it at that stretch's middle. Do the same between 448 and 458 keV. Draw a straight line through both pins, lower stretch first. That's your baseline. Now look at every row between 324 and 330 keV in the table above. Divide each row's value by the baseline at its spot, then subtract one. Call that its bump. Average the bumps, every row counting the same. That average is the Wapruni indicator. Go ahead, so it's -0.03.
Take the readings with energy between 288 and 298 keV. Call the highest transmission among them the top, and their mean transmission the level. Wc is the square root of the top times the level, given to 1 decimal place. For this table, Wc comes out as 60.5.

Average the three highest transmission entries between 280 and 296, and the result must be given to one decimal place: 63.6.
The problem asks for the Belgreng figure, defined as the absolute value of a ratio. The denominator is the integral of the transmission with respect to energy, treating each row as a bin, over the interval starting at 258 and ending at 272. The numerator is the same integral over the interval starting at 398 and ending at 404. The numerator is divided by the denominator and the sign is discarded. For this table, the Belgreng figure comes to 0.43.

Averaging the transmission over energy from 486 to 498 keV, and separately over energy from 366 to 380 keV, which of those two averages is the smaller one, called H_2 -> 58.6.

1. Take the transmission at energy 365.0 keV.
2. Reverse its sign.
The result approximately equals -60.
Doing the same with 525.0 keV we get -67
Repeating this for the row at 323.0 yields -60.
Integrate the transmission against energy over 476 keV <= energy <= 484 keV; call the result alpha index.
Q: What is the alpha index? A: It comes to 440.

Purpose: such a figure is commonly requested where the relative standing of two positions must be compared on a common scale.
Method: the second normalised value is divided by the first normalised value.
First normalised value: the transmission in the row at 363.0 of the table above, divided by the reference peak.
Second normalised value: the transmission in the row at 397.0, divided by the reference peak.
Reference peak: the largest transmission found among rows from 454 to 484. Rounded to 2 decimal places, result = 1.12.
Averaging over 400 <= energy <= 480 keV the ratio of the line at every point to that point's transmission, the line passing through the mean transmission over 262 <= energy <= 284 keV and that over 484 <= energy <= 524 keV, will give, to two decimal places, 1.05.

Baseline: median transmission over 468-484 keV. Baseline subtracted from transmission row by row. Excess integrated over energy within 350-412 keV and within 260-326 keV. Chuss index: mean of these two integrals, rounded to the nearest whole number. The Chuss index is 208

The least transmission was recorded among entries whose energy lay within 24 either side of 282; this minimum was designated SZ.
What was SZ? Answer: 54.31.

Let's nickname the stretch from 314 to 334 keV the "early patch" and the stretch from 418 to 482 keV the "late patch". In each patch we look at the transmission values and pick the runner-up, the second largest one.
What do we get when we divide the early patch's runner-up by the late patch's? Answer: 0.93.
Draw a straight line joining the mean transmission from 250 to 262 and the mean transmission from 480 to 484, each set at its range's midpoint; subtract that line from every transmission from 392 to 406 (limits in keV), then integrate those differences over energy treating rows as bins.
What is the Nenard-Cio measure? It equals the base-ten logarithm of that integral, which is 1.57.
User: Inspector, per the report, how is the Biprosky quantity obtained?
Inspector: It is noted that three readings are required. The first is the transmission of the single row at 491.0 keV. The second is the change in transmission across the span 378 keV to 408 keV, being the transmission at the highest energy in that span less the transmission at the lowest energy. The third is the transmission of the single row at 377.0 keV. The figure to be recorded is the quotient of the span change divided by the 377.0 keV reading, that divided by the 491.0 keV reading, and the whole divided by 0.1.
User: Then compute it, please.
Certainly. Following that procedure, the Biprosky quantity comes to -0.015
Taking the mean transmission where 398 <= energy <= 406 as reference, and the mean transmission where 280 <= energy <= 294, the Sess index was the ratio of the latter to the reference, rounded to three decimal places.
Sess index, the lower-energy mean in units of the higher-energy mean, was 1.016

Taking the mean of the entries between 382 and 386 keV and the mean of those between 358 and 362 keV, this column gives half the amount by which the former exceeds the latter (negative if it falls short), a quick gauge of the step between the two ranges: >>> 3.4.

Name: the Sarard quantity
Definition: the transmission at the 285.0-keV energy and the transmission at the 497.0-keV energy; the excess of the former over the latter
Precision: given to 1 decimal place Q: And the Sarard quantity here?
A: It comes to -1.4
